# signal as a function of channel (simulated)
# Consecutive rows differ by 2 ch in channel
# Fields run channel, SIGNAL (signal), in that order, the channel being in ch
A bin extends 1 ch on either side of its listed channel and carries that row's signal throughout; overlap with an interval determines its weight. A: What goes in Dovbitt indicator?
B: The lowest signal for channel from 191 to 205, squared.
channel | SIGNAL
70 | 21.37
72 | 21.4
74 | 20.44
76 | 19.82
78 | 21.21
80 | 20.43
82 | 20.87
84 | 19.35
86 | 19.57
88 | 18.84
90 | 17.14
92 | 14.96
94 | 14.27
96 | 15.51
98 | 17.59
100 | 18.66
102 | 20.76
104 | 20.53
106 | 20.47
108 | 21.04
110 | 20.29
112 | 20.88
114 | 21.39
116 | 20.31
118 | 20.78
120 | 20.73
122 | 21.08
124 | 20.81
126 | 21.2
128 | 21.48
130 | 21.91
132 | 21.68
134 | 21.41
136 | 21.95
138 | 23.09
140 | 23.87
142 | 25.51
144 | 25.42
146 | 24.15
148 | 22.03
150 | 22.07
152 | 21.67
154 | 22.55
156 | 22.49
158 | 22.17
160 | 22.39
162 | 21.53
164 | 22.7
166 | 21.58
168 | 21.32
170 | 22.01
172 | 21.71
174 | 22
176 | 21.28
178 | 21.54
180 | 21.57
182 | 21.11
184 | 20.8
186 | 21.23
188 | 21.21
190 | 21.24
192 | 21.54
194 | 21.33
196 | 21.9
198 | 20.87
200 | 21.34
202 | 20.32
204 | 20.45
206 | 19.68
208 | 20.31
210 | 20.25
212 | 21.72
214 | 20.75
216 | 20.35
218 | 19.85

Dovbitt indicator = 413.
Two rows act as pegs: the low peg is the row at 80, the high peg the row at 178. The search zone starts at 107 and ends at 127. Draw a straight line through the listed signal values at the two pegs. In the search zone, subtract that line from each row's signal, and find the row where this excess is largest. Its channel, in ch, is 114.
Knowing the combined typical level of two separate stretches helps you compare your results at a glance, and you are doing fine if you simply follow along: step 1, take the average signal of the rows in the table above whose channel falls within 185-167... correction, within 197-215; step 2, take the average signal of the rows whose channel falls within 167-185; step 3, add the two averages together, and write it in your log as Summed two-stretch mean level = 42.1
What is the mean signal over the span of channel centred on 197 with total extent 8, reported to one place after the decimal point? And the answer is 21.4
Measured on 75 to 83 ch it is 20.6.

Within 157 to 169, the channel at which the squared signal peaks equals 164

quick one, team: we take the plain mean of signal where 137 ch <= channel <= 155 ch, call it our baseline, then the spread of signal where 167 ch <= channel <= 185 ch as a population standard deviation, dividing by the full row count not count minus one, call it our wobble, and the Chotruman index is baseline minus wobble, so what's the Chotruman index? 23.0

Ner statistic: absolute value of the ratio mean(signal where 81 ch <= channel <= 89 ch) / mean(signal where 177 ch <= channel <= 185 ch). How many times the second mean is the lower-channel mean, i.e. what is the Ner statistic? 0.92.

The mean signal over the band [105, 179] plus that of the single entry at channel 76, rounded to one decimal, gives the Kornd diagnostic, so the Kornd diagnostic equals 41.7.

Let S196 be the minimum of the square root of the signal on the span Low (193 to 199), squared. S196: 20.9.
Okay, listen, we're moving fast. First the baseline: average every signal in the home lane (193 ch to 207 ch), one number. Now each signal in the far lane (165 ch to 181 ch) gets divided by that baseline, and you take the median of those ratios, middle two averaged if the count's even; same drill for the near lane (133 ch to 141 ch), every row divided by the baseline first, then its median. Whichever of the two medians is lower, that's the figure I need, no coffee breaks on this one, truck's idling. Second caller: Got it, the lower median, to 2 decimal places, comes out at 1.04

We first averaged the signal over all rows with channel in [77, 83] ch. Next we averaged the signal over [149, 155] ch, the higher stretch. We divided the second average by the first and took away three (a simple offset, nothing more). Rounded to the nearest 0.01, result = -1.94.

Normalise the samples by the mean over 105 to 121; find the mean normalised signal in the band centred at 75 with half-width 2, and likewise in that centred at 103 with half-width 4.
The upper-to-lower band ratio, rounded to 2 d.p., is 1.00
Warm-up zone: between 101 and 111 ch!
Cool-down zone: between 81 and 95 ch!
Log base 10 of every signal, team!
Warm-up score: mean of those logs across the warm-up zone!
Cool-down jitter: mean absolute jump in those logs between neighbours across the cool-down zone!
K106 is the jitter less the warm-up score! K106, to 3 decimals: -1.285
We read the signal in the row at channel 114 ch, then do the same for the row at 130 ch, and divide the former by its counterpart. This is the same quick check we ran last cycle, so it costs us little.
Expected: 0.98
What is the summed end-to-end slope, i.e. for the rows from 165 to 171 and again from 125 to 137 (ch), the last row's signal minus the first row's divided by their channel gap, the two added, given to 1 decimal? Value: 0.2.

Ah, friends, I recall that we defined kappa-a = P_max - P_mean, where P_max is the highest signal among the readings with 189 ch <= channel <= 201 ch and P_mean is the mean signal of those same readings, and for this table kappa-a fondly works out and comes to 0.5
